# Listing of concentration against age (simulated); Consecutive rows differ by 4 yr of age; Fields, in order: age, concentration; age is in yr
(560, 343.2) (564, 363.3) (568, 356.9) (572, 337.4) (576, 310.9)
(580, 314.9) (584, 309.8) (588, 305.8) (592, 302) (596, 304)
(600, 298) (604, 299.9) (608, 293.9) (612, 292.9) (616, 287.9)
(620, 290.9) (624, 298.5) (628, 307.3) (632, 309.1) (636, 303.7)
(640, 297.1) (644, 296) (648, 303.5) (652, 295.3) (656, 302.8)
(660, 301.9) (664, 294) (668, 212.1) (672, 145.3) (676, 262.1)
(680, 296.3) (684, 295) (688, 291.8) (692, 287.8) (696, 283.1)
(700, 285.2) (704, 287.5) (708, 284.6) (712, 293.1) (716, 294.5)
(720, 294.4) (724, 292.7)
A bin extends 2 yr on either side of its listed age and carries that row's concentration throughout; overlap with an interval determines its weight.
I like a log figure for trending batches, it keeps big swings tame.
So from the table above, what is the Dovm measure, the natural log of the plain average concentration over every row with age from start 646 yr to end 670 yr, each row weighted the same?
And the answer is 5.65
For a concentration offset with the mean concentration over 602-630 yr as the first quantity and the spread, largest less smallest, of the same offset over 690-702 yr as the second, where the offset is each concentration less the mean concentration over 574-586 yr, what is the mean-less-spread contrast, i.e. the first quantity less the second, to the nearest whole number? -21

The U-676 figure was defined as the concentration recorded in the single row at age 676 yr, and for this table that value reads 262.1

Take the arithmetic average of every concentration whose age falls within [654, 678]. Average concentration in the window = 253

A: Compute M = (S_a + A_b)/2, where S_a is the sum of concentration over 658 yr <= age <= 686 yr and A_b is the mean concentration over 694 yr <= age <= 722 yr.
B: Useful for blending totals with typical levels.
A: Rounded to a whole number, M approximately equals 1048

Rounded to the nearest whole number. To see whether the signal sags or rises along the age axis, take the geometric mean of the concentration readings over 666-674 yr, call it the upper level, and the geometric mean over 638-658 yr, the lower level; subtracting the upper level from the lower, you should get 123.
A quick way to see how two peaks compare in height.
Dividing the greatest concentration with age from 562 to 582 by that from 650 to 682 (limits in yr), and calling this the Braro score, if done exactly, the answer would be 1.20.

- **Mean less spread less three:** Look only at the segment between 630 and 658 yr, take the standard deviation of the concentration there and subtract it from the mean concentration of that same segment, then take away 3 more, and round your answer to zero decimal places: 293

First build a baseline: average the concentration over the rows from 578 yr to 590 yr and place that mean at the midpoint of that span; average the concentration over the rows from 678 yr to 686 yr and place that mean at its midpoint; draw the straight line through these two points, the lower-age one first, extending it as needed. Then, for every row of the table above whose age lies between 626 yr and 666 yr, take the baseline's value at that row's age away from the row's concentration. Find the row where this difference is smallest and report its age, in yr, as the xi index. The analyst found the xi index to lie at 644 yr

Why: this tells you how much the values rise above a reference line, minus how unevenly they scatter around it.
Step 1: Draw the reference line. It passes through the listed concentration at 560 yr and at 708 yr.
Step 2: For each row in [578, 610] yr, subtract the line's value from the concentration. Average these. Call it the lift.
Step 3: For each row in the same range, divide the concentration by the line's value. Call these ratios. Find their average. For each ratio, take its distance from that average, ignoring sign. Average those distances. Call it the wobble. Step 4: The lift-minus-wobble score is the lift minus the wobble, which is -26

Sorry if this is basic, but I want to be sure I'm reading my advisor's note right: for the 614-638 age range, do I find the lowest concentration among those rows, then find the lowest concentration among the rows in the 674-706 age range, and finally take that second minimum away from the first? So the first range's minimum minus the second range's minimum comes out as 26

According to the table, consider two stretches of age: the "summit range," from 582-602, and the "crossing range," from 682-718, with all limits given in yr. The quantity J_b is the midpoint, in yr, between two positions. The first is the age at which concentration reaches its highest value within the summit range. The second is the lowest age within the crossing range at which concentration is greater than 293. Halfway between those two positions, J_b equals 634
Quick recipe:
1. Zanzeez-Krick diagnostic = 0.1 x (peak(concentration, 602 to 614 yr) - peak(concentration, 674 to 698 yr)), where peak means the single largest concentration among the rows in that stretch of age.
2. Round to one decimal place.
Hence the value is 0.4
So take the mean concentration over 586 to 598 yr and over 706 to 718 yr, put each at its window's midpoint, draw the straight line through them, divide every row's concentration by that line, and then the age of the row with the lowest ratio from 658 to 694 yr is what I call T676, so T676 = 672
